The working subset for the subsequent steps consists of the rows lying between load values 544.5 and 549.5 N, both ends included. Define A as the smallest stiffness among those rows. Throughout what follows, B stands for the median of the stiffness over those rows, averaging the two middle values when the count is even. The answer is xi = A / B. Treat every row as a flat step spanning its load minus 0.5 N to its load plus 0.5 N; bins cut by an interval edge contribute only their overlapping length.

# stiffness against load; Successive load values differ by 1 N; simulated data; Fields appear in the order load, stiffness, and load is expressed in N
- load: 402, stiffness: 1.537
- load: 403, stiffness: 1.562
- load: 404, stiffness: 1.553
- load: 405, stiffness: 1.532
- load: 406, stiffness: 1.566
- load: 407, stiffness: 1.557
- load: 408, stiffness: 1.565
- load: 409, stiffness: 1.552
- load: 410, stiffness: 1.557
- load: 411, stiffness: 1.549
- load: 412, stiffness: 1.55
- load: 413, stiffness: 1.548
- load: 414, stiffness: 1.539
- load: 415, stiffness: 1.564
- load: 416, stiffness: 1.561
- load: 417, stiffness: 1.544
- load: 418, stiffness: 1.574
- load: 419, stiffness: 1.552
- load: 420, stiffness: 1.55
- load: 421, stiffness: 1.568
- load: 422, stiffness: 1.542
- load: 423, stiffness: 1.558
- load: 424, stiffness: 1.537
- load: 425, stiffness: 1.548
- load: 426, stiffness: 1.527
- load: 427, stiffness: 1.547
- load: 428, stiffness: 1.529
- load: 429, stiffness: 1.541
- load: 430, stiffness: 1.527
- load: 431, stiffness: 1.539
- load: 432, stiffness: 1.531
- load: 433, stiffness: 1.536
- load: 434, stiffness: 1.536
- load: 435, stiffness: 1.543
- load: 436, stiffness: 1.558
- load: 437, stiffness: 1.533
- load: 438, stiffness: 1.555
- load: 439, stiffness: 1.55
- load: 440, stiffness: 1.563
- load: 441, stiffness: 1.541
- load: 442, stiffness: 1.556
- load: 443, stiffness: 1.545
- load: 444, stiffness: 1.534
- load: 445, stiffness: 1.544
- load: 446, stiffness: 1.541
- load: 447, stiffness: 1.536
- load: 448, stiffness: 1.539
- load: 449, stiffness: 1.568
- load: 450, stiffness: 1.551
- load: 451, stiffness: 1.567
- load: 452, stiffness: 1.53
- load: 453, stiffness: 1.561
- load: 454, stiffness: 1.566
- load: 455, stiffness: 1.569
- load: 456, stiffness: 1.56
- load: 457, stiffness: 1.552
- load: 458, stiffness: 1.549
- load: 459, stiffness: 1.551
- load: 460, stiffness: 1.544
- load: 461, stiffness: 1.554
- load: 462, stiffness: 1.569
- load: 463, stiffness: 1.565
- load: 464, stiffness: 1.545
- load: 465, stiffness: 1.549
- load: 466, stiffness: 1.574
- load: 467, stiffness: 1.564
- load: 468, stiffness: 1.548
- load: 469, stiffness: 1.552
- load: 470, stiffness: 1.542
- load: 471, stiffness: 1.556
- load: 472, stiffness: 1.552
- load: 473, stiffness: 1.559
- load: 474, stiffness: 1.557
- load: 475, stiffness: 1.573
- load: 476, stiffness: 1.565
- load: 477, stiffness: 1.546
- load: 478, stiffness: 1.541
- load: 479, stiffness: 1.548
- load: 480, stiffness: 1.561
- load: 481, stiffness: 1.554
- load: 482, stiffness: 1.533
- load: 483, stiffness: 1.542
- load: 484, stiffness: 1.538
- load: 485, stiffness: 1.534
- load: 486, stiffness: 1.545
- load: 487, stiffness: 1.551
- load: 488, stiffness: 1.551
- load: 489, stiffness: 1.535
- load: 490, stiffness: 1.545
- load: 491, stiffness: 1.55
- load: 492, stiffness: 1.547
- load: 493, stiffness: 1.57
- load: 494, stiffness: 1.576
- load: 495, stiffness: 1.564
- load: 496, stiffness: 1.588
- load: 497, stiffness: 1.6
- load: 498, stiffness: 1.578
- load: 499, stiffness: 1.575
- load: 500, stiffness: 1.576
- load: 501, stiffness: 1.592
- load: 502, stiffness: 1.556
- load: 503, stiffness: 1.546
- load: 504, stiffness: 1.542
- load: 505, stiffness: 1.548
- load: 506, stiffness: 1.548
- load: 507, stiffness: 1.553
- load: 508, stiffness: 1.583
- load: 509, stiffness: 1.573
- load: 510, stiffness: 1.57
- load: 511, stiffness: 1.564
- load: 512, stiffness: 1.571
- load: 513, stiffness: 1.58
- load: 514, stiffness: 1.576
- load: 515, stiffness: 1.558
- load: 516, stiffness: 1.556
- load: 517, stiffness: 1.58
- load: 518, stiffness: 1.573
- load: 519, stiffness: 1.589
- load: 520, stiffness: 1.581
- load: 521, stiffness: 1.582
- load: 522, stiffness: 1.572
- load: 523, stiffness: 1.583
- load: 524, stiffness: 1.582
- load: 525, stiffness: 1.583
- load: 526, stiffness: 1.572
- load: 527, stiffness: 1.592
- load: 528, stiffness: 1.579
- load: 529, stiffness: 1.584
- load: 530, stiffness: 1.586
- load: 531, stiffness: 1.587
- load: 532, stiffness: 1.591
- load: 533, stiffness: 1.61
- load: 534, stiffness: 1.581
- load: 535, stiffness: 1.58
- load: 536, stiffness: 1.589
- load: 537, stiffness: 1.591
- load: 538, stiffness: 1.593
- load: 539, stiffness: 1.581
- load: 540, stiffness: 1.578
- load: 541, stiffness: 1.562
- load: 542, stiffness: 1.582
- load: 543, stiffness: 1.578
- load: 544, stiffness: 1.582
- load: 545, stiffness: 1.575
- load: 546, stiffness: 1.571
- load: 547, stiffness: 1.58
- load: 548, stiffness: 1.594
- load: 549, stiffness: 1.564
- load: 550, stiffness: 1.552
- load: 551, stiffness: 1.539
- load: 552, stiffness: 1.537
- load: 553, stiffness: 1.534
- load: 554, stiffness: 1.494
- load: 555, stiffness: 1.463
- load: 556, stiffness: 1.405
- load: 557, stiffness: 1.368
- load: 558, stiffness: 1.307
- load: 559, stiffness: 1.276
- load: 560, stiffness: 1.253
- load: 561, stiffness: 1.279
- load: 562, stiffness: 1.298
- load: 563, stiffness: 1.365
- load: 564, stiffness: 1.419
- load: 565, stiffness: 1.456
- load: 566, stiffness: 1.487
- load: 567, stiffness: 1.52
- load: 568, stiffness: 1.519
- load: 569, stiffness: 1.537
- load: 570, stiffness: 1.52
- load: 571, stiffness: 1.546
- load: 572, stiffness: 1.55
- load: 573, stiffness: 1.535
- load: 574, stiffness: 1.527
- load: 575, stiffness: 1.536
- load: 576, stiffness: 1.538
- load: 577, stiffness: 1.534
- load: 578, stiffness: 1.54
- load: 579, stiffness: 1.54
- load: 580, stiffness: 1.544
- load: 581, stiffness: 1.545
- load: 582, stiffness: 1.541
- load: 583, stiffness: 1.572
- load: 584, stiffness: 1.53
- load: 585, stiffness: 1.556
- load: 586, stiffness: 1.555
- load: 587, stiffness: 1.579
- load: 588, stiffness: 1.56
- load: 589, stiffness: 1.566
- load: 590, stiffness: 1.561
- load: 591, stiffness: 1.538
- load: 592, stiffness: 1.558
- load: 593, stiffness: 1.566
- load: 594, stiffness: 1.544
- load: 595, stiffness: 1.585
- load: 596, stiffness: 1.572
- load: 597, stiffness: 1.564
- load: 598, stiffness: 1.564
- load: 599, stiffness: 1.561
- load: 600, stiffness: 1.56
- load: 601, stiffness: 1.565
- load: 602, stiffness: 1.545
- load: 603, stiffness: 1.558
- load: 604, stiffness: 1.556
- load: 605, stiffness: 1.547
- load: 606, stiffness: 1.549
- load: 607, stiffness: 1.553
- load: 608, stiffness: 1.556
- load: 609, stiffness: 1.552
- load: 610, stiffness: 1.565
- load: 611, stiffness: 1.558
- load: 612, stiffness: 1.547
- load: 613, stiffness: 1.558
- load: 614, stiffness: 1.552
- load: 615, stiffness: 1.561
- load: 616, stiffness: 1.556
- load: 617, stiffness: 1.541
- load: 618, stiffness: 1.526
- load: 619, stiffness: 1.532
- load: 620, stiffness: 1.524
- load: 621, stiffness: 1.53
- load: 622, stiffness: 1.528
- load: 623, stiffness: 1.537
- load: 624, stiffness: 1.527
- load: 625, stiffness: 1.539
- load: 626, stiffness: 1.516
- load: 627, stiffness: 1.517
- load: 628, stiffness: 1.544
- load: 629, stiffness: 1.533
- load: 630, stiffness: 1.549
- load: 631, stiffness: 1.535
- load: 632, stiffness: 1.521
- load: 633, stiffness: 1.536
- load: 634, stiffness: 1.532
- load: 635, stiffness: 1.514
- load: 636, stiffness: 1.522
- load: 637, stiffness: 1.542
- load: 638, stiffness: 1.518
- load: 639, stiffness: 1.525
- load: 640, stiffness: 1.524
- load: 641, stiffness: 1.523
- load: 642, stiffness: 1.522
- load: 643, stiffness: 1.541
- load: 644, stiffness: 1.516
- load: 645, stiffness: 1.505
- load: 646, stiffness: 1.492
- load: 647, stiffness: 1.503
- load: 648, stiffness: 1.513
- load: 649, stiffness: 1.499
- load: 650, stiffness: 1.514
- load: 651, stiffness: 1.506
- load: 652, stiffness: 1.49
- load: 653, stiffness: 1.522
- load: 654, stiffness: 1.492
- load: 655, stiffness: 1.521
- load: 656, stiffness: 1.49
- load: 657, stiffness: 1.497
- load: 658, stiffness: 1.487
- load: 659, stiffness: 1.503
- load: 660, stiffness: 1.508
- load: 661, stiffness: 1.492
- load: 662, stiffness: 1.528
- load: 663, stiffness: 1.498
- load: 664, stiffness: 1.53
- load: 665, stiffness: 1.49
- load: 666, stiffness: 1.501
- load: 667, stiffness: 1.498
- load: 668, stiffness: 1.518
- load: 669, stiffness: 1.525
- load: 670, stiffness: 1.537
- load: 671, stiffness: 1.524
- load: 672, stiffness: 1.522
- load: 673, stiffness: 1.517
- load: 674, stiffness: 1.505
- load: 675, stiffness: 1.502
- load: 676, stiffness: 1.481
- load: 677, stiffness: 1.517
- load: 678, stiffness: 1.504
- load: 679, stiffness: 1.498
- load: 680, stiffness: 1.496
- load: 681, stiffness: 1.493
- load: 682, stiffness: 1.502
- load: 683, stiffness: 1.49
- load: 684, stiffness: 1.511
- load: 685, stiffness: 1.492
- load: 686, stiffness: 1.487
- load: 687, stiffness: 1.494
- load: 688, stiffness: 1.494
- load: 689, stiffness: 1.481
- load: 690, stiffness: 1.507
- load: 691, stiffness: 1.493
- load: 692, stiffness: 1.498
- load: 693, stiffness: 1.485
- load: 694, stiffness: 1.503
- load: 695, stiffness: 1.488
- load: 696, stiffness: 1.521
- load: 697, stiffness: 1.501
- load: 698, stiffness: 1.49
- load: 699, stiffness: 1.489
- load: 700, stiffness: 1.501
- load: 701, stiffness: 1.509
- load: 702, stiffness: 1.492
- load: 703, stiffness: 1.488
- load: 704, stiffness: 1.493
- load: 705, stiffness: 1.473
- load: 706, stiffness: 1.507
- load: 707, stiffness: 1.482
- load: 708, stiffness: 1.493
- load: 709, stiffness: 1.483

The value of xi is 0.993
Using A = 1.564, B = 1.575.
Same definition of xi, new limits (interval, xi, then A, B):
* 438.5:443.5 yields 0.994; 1.541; 1.550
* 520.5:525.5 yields 0.994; 1.572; 1.582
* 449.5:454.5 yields 0.980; 1.53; 1.561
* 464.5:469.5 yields 0.997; 1.548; 1.552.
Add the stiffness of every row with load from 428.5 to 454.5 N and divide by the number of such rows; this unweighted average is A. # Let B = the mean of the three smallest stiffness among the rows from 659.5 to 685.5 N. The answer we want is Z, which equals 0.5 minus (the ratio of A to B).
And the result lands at -0.54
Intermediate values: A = 1.546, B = 1.49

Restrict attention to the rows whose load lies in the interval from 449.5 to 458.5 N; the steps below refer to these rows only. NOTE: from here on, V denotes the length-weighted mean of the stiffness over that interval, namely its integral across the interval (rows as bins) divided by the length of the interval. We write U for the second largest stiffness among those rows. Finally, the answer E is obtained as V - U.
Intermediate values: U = 1.567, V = 1.56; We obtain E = -0.011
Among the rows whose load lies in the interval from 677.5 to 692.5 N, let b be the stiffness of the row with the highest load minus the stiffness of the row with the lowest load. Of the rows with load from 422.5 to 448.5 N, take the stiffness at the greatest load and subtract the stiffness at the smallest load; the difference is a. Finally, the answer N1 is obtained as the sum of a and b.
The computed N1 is -0.025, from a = -0.02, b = -0.006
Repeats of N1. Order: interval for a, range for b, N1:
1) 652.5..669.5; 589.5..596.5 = 0.014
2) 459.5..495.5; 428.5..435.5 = 0.022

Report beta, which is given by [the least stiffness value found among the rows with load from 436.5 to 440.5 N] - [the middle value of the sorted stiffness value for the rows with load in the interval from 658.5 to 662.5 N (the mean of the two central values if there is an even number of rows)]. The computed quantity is 0.03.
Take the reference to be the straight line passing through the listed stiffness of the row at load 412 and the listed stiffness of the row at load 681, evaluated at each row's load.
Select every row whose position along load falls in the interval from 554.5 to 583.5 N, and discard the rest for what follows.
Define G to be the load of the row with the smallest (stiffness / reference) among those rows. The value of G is 560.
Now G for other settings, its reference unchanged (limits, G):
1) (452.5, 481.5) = 460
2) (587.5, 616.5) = 591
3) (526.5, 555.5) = 555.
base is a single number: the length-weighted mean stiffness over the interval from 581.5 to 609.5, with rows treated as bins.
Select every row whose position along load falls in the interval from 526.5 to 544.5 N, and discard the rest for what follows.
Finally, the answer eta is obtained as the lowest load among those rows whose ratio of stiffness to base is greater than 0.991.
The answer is 527 N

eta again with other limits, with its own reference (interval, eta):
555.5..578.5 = 571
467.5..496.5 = 468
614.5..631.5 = 615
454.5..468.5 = 455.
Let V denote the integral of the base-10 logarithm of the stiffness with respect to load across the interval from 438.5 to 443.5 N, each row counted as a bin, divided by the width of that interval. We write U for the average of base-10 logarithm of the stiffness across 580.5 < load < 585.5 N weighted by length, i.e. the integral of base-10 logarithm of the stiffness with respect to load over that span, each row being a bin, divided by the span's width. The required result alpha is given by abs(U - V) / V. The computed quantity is 0.003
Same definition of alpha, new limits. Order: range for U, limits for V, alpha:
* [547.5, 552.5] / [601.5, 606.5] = 0.009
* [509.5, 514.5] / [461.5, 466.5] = 0.017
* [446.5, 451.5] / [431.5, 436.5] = 0.017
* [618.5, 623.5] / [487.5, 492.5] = 0.023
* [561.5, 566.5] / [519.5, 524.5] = 0.259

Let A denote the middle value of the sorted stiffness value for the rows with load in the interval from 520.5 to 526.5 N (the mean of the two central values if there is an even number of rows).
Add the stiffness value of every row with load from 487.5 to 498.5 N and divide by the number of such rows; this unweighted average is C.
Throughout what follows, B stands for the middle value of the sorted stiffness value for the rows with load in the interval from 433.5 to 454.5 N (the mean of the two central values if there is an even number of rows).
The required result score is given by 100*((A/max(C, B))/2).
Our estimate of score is 50.6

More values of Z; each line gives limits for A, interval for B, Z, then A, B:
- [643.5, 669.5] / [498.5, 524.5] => -0.47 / 1.505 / 1.55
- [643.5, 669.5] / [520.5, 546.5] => -0.46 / 1.505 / 1.57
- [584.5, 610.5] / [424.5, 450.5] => -0.52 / 1.559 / 1.53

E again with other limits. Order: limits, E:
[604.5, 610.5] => -0.002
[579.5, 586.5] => -0.007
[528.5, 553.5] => -0.018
